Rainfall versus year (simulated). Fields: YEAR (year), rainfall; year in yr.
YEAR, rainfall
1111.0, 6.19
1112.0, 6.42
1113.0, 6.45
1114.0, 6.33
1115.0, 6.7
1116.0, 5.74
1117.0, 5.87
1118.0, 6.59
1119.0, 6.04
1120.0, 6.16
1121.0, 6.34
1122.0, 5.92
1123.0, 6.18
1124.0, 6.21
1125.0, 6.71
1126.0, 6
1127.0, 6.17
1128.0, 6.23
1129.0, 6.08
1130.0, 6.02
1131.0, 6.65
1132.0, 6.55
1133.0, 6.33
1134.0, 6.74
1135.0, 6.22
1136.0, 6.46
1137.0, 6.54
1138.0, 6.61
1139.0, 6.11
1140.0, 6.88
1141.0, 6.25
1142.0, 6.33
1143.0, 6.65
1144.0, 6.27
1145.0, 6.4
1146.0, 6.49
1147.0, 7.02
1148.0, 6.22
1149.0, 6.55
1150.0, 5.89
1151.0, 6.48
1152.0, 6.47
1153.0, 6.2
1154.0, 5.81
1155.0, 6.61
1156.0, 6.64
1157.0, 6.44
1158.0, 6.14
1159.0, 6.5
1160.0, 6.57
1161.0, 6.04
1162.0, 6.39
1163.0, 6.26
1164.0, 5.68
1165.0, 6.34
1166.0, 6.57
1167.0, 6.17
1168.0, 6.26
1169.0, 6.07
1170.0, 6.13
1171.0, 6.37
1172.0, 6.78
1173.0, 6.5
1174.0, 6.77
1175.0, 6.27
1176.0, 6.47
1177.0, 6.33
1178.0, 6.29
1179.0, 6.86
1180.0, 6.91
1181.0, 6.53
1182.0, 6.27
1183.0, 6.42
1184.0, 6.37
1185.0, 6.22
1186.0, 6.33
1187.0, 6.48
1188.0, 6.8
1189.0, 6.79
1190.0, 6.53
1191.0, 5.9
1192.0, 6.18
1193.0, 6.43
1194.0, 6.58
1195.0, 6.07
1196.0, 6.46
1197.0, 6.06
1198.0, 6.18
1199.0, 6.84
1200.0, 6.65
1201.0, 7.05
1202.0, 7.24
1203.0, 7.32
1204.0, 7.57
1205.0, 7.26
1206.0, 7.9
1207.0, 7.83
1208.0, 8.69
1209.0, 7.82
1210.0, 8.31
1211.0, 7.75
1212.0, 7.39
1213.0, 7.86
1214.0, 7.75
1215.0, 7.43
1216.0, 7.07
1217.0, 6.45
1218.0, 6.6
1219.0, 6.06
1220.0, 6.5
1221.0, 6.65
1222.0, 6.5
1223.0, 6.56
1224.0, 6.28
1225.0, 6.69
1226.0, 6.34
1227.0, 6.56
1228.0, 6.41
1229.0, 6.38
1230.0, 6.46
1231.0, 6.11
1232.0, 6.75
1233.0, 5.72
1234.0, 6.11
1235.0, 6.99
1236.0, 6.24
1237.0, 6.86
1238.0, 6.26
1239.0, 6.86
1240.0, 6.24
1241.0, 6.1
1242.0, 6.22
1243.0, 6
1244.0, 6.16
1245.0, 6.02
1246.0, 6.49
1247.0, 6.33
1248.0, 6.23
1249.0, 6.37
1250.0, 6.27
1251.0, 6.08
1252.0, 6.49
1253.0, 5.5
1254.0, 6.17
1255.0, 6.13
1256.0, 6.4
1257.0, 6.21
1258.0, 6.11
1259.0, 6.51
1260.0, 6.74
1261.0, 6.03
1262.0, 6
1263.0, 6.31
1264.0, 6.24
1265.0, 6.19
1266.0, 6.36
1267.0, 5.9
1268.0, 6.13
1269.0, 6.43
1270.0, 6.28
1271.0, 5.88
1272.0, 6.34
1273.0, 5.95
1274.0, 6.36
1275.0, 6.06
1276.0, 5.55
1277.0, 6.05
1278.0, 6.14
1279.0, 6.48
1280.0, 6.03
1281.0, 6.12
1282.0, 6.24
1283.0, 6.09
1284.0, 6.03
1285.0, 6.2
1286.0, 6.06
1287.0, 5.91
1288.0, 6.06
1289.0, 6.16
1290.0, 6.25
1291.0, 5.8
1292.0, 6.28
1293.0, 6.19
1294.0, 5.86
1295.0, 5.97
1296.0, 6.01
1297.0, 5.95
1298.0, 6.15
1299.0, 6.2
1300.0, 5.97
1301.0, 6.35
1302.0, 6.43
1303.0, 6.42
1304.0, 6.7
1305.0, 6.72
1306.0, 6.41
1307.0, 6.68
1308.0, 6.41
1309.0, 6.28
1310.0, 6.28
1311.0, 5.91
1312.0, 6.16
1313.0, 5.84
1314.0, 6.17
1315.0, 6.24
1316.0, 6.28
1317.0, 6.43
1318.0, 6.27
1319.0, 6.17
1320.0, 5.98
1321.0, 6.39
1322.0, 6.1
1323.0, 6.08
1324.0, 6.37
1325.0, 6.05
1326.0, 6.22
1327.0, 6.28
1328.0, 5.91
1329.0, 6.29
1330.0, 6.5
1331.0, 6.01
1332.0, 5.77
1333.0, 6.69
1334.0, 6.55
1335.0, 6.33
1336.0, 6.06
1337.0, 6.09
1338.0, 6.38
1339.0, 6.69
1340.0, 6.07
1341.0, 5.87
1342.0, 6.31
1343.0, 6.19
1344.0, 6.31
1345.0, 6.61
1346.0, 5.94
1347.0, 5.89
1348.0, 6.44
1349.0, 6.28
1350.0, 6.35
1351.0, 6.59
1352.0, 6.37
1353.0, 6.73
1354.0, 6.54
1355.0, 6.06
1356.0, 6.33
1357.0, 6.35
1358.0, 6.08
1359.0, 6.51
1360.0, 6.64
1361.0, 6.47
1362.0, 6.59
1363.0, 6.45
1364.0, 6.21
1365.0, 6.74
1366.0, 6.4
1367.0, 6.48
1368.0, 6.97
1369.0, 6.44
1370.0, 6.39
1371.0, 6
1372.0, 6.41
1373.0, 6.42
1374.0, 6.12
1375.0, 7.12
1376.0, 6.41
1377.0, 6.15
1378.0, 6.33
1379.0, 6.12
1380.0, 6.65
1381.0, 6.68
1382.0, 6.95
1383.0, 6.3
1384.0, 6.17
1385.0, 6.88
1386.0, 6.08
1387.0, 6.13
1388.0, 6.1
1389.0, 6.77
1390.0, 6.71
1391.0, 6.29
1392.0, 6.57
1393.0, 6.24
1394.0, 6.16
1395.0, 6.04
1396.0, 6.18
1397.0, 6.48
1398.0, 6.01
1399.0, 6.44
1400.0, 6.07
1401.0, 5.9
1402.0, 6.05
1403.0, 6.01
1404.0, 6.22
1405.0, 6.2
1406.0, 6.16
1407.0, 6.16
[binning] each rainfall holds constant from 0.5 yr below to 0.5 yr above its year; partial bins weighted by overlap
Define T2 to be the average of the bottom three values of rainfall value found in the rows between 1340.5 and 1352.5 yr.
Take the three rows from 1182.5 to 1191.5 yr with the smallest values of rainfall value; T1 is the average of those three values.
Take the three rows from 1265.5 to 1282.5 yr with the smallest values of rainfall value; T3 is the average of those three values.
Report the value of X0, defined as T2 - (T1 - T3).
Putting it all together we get 5.5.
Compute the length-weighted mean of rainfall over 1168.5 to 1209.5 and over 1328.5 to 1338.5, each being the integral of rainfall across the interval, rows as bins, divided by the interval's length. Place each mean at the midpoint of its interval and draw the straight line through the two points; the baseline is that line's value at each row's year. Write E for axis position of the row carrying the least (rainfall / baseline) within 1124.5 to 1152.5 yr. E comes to 1150.0 yr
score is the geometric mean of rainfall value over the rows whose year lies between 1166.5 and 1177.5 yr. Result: 6.37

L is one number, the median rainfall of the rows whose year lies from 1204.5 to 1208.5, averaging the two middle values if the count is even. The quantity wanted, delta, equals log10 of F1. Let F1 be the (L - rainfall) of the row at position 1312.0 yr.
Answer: 0.23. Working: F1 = 1.7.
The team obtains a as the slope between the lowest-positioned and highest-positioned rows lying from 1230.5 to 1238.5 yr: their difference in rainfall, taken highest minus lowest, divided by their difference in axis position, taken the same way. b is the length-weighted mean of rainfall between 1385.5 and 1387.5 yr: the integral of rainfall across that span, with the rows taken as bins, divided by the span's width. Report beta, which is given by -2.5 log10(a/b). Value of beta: 6.1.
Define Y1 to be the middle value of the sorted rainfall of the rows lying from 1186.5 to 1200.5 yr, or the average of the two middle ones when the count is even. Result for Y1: 6.47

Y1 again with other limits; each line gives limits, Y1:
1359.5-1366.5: 6.47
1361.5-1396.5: 6.40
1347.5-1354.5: 6.44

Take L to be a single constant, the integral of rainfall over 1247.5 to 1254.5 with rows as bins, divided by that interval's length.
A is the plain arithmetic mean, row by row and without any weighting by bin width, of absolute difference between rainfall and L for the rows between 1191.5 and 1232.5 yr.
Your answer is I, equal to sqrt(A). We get 0.872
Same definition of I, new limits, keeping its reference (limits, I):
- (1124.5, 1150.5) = 0.542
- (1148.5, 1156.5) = 0.572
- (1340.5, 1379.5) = 0.527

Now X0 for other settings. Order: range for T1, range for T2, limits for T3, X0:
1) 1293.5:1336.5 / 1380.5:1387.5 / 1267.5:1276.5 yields 6.1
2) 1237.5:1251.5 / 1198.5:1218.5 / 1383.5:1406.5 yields 6.5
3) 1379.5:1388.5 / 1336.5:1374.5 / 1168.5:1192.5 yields 5.8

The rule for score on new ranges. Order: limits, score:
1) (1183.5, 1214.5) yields 6.95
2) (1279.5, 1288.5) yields 6.08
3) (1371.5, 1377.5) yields 6.43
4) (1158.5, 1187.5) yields 6.38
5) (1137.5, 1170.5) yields 6.34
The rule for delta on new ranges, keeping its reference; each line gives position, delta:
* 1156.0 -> 0.09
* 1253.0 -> 0.37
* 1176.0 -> 0.14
